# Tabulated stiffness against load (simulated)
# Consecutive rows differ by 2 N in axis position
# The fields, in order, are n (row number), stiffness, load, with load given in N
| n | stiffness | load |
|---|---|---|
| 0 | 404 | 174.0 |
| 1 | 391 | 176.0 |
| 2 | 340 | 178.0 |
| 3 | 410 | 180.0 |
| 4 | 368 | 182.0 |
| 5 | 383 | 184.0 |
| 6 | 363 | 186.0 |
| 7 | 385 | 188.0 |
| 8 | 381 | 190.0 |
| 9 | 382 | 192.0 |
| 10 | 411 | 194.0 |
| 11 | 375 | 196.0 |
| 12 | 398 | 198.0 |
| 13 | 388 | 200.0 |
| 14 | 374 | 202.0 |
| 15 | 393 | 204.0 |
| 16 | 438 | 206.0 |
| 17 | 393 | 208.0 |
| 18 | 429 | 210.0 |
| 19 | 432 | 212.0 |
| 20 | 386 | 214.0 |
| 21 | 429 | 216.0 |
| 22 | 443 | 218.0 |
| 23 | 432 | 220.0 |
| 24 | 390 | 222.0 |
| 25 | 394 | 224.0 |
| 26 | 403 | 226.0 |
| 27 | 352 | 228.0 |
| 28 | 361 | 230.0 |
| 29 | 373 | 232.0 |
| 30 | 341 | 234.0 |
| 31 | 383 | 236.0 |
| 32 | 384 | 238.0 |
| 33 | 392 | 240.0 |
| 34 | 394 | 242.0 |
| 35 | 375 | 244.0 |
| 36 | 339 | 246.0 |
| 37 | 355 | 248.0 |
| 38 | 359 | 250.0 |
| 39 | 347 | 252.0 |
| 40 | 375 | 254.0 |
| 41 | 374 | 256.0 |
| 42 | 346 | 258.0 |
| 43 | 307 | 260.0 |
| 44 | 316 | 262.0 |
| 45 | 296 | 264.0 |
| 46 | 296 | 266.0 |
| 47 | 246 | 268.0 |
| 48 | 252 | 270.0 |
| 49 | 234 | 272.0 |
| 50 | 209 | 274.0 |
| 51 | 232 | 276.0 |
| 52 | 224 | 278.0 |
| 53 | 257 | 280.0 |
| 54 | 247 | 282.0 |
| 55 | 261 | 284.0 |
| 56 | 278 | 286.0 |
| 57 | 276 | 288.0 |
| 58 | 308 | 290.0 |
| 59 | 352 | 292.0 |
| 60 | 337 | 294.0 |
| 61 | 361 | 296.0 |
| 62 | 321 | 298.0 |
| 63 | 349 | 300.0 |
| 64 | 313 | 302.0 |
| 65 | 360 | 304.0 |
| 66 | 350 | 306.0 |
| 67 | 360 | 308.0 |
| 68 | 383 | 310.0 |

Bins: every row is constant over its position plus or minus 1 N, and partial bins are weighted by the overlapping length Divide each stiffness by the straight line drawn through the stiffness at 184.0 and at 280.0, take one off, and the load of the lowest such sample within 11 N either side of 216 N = 208.0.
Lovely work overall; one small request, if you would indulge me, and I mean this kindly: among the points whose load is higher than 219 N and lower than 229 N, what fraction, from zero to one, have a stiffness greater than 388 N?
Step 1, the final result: 0.8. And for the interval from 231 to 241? 0.2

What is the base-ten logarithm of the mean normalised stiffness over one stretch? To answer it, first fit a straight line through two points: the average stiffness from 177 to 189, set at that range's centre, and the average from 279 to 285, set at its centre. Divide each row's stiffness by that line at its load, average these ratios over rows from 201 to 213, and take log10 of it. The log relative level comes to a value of 0.074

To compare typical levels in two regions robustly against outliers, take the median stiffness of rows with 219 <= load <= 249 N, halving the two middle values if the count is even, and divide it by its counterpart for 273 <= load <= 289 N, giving 1.5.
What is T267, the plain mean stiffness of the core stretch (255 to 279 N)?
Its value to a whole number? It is 278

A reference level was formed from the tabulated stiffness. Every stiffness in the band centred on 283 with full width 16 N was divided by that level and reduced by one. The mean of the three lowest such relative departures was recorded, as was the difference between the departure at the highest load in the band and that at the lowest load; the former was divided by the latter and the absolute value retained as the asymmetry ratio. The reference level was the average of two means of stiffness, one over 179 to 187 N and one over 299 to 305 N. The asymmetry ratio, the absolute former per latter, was 1.66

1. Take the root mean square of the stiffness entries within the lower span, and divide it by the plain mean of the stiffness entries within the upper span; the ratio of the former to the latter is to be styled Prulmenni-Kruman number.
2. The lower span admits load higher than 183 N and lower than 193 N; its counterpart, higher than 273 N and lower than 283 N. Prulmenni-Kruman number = 1.62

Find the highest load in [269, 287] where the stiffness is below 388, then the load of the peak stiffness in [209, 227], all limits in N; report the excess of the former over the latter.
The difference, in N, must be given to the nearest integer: 68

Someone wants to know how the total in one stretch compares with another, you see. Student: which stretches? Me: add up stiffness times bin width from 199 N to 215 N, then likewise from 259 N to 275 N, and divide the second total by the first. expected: 0.67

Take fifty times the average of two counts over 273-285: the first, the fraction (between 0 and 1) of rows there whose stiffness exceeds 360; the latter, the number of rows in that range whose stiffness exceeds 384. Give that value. 0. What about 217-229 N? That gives 146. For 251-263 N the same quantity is 8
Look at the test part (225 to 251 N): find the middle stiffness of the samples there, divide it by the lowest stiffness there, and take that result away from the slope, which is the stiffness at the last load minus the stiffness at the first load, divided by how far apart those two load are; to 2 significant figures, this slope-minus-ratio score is -2.9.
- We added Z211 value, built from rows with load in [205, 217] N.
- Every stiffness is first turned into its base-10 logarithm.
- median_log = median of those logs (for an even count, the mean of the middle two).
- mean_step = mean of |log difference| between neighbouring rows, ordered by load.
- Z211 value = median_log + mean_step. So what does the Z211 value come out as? 2.67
